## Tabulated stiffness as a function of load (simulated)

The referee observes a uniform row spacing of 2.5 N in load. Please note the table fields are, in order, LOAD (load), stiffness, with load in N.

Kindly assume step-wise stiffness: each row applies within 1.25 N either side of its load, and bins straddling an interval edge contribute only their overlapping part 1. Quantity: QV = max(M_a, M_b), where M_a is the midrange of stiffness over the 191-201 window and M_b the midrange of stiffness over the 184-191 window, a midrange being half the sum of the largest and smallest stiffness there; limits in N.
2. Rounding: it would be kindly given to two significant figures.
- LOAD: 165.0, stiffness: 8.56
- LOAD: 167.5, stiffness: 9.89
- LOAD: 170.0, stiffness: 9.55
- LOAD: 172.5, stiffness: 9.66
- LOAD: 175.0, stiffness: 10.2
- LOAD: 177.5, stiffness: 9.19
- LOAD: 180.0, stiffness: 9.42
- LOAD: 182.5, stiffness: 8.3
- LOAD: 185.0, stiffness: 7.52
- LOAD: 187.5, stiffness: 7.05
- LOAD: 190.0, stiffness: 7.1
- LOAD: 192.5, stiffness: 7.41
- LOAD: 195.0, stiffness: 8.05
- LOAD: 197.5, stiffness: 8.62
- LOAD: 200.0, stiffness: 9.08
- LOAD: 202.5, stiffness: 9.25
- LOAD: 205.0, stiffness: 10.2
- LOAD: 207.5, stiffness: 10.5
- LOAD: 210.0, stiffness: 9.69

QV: 8.2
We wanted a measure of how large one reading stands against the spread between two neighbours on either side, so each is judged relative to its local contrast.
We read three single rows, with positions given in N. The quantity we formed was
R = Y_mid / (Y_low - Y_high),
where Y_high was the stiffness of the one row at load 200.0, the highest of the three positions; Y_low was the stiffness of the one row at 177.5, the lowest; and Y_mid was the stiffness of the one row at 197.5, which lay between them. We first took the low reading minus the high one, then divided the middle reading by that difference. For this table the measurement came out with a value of 78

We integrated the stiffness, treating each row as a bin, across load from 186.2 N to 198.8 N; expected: 96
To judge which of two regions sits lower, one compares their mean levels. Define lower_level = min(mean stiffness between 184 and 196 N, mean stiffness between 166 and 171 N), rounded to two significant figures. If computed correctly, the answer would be 7.4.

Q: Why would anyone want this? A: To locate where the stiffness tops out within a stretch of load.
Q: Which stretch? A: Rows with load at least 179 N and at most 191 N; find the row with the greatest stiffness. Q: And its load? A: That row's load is 180.0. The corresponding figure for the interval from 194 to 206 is 205.0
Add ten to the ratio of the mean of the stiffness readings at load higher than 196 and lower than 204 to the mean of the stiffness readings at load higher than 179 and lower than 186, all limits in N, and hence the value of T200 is 11.1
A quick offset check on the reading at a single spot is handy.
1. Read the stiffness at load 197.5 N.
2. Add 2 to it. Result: 10.6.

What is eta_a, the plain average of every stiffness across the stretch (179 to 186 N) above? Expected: 8.4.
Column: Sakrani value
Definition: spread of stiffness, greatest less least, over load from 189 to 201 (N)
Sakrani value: 1.980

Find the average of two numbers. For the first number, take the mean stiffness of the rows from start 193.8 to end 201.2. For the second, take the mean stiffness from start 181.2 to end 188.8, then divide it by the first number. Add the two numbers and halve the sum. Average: 4.74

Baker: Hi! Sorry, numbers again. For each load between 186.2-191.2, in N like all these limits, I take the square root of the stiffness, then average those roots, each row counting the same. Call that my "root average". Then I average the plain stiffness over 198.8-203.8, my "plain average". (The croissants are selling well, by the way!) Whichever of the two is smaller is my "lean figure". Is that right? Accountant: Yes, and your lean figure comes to 2.66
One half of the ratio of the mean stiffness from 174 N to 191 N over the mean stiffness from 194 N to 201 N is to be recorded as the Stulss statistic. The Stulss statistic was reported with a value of 0.49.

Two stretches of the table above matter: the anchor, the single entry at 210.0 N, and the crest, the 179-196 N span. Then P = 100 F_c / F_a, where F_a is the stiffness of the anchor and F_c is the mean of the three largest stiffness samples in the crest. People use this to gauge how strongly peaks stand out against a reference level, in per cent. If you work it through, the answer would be 89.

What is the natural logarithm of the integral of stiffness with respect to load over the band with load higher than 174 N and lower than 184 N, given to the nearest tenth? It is 4.5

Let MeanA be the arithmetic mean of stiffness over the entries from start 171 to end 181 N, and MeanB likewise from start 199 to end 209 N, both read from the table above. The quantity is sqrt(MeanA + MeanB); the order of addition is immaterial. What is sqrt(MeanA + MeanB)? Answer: 4.40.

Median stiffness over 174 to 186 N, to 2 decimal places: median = 9.19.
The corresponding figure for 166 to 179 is 9.66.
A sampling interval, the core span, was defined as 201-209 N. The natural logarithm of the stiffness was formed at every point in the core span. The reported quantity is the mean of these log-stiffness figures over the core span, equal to 2.30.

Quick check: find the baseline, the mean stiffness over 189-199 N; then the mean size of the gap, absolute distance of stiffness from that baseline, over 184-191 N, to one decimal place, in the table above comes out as 0.6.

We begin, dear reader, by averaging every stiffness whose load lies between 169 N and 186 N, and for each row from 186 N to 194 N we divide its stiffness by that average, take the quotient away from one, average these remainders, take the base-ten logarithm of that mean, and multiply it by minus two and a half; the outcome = 1.7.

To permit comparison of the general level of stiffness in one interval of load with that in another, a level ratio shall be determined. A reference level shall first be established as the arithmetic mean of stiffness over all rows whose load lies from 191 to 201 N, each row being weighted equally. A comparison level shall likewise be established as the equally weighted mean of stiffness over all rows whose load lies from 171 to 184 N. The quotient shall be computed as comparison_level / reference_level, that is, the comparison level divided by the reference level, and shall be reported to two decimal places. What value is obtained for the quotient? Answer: 1.13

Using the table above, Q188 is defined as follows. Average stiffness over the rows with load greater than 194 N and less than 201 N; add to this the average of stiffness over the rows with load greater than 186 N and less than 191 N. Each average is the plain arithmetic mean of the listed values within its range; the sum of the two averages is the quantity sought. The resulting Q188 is 15.7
